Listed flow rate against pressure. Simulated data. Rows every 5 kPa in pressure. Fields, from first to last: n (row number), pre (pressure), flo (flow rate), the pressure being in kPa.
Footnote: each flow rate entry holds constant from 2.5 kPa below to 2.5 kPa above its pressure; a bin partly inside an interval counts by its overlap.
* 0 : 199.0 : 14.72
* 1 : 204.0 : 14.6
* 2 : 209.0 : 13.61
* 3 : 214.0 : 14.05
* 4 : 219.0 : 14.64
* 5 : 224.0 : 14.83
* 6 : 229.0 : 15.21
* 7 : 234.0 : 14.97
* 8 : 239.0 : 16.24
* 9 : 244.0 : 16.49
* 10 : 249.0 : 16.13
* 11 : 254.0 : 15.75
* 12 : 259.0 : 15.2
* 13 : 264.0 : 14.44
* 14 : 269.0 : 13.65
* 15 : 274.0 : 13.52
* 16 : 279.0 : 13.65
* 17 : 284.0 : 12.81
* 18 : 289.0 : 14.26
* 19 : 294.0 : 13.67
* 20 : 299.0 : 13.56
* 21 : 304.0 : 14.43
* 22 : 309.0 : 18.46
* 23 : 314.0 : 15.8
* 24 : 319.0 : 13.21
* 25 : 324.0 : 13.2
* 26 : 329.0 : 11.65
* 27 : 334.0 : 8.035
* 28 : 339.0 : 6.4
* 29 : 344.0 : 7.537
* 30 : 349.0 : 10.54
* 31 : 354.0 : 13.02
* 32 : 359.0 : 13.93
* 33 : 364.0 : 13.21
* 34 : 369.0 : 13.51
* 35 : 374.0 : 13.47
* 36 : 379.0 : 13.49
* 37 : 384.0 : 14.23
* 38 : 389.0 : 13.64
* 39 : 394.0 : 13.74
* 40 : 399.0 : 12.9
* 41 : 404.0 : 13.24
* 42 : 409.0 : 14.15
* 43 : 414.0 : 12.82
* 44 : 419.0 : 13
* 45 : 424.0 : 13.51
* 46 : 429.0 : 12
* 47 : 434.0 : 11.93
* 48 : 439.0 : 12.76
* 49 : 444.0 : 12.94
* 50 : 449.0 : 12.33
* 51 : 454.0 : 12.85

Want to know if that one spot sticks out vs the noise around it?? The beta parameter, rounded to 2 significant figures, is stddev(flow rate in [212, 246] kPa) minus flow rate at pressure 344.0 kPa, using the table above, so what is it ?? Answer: -6.7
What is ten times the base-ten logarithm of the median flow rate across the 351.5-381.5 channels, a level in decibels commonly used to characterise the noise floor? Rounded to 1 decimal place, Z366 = 11.3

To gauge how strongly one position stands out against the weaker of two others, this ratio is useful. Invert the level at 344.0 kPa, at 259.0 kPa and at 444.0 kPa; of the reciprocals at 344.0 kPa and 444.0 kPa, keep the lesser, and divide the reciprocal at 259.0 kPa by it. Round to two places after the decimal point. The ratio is 0.85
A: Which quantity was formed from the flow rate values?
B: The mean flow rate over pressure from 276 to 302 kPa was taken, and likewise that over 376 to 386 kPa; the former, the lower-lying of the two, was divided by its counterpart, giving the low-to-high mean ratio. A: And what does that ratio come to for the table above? 0.98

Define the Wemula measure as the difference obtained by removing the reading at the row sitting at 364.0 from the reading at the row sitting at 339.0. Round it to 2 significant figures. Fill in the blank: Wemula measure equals -6.8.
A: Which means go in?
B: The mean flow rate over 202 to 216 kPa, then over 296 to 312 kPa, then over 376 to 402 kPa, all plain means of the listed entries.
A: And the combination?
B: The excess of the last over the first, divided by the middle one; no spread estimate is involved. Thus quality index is -0.031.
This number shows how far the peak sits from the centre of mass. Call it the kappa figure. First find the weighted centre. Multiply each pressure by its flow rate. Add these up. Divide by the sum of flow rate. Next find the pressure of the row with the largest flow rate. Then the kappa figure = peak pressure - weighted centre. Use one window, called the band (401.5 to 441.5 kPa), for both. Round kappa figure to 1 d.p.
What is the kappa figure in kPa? -12.1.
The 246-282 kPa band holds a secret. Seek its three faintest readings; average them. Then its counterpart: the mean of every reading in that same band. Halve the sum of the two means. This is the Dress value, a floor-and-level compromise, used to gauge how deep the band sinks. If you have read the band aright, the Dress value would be 14.1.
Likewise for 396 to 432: 12.8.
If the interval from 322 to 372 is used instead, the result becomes 9.2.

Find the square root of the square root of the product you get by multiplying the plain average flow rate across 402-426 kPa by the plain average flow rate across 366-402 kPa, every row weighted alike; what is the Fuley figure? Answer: 3.67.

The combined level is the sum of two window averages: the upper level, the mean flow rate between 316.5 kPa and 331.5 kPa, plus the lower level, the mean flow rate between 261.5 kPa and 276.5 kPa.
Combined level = 26.6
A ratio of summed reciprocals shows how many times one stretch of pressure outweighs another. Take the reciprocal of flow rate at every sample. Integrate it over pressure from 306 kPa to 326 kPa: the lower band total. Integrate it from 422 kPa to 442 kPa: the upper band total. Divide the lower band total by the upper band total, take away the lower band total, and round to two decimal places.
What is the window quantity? -0.50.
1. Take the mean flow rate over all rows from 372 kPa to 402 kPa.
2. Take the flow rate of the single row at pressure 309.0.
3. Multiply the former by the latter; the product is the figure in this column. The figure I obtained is 251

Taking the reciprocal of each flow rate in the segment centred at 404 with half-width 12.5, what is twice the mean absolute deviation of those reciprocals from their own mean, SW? 0.0051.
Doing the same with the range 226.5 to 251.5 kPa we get 0.0047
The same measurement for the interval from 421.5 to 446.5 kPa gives 0.0067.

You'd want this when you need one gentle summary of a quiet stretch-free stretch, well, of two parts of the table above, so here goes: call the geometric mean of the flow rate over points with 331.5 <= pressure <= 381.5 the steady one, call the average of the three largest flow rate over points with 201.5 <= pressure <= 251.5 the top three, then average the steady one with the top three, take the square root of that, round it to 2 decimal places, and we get 3.69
